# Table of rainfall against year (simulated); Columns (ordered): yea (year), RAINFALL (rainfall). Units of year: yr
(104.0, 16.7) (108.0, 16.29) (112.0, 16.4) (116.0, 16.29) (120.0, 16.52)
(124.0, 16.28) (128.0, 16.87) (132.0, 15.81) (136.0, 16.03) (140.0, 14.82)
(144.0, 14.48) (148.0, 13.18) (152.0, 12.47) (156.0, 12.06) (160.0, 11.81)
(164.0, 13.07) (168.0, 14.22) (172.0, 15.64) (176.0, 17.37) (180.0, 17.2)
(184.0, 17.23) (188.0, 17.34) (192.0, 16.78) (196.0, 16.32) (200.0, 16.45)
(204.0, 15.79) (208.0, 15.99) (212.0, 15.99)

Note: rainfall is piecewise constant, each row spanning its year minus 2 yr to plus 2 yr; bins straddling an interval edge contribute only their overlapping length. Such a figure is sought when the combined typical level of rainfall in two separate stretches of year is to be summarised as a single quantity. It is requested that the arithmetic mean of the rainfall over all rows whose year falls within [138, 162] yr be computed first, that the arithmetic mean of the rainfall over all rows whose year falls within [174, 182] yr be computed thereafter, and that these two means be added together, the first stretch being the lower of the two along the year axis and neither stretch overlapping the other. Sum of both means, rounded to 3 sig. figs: 30.4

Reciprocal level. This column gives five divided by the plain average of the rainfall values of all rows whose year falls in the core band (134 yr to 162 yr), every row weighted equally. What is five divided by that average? 0.369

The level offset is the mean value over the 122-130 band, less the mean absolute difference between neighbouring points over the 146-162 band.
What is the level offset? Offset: 16.1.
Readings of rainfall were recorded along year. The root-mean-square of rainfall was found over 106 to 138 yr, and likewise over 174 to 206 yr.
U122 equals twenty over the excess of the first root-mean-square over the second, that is -40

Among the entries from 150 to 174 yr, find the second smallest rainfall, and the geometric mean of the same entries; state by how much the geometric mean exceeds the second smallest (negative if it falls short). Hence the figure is 1.09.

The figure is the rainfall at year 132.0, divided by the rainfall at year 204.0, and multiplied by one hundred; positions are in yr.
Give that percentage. 100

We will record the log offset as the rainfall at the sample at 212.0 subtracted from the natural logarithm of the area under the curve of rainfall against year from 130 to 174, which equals -9.57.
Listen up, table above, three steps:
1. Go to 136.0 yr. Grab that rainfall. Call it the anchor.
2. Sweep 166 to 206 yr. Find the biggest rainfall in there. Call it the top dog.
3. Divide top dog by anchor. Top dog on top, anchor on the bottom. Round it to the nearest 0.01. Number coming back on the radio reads 1.08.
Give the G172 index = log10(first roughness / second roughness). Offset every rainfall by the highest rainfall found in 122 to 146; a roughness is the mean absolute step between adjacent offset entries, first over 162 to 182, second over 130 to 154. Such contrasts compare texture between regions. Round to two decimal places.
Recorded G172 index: 0.17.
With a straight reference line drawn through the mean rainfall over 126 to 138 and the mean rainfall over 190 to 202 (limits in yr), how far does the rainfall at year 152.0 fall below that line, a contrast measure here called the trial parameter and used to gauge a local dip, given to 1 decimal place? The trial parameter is 3.9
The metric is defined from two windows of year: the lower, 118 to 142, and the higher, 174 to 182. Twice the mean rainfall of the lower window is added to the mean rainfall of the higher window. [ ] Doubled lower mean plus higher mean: 49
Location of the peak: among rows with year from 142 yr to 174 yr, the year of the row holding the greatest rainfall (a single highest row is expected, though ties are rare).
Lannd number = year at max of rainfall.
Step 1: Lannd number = 172.0 yr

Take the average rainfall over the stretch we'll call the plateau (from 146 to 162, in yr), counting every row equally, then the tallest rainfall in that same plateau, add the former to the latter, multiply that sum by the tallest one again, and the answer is 337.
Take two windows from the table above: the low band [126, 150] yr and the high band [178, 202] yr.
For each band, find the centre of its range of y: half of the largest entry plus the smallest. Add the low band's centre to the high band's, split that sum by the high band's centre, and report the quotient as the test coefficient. 1.9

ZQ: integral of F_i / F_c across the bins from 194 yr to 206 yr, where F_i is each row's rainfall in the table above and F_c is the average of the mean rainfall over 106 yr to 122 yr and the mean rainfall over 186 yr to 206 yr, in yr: 11.8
